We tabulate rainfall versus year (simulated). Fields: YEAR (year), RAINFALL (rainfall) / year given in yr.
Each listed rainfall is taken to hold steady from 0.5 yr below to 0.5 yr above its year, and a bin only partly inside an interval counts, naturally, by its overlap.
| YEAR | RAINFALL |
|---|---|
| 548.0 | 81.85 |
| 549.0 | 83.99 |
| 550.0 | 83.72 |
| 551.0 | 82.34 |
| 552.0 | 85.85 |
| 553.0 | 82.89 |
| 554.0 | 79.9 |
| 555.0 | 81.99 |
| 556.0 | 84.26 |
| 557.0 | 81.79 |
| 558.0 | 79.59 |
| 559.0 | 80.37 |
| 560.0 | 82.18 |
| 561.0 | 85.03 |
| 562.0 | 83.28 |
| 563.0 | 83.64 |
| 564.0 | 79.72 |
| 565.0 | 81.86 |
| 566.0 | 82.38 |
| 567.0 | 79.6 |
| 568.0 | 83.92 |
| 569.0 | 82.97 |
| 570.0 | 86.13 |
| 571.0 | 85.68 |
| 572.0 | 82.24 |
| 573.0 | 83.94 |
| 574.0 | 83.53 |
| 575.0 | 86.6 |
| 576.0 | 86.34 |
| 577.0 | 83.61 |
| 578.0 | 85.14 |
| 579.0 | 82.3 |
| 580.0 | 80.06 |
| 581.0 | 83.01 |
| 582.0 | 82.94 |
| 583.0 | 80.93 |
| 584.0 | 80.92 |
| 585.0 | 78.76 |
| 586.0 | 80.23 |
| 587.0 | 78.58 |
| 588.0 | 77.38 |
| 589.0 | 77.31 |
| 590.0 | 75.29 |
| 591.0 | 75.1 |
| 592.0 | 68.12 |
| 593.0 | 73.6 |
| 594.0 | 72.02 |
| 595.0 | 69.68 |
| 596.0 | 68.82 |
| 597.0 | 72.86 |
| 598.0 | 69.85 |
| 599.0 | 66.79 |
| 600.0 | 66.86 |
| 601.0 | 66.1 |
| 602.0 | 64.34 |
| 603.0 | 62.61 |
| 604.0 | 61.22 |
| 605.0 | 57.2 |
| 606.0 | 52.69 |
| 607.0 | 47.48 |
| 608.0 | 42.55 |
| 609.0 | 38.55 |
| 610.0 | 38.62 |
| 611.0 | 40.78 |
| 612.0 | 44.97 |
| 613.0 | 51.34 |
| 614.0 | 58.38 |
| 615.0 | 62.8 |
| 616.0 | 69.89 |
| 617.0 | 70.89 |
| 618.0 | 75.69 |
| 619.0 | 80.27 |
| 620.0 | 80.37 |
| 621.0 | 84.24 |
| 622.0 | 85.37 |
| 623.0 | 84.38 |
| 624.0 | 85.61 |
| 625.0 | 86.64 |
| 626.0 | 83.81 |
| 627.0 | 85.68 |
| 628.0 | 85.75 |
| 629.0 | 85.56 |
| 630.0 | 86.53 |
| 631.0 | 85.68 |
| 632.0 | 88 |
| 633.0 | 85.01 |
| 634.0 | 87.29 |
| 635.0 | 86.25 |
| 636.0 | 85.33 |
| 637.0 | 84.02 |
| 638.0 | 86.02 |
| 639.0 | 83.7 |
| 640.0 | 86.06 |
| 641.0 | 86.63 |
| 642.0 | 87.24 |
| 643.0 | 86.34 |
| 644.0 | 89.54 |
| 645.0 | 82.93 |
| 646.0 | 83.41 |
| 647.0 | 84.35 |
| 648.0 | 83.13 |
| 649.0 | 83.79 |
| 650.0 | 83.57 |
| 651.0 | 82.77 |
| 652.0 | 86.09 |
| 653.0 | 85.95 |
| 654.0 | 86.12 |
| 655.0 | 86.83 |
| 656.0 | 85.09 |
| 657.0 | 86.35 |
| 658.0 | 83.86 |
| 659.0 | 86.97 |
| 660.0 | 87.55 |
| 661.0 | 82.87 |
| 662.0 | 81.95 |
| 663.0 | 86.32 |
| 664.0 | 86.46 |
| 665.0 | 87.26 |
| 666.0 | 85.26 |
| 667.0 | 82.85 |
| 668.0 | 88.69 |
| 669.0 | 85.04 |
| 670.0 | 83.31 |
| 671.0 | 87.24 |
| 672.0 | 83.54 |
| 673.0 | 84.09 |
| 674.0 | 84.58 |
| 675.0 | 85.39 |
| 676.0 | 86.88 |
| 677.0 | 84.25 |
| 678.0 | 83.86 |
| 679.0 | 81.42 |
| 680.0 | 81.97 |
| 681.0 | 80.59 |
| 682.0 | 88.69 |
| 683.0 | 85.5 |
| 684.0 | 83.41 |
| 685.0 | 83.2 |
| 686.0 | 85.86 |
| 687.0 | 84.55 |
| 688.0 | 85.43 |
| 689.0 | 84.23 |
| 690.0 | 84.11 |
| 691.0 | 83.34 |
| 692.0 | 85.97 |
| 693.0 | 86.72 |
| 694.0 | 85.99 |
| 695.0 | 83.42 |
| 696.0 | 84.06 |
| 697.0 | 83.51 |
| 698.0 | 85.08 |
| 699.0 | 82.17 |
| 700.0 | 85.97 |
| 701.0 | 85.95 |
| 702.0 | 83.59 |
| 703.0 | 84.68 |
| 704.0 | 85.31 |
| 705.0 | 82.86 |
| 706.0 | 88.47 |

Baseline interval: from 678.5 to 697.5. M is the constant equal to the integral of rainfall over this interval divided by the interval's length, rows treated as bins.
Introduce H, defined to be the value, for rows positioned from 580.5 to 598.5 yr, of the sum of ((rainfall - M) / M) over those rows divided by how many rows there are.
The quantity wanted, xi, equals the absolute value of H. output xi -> 0.100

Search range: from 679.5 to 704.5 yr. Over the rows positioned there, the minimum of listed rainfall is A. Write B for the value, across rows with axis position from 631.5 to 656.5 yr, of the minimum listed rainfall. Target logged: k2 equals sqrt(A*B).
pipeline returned 82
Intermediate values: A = 80.59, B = 82.77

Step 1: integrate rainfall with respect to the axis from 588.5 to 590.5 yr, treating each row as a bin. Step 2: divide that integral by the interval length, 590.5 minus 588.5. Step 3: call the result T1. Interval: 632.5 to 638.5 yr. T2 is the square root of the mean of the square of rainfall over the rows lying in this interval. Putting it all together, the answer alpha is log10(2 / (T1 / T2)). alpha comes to 0.351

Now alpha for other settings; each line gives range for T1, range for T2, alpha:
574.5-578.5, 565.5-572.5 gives 0.290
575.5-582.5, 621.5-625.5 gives 0.312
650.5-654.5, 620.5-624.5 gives 0.299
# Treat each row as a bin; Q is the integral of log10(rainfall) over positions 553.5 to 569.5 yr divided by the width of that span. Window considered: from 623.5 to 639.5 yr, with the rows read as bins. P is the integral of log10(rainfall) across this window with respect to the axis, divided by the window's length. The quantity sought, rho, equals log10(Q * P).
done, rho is 0.568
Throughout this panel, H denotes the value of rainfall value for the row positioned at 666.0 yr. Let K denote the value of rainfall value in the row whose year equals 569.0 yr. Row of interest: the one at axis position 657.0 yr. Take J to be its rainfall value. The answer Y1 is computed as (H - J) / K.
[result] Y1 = -0.01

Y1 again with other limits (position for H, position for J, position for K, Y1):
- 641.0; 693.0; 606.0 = 0.00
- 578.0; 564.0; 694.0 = 0.06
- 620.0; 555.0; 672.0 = -0.02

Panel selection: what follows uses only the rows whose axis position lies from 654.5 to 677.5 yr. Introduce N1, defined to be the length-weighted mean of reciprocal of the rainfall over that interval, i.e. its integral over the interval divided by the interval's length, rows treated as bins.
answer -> 0.0117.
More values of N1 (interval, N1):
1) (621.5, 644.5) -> 0.0116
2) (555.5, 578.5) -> 0.0120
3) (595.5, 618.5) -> 0.0178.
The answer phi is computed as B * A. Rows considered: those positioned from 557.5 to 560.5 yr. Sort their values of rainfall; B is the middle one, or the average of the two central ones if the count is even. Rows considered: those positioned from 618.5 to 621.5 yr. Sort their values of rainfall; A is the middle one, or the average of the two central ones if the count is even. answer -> 6459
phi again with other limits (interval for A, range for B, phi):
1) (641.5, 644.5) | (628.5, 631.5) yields 7475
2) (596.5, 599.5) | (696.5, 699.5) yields 5833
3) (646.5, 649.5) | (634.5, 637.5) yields 7150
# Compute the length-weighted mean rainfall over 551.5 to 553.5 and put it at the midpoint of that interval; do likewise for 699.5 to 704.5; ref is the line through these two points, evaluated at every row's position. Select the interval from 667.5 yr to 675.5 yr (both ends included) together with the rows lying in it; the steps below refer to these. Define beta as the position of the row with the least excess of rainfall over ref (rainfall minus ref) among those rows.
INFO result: 670.0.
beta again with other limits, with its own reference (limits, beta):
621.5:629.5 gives 626.0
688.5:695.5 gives 691.0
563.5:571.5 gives 567.0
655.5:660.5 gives 658.0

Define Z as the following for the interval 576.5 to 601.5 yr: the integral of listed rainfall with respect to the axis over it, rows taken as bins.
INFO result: 1896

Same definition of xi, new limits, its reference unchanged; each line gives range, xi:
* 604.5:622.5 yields 0.287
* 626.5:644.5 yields 0.022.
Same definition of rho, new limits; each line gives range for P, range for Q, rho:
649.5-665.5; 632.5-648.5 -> 0.572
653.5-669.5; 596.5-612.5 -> 0.526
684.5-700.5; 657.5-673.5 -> 0.571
